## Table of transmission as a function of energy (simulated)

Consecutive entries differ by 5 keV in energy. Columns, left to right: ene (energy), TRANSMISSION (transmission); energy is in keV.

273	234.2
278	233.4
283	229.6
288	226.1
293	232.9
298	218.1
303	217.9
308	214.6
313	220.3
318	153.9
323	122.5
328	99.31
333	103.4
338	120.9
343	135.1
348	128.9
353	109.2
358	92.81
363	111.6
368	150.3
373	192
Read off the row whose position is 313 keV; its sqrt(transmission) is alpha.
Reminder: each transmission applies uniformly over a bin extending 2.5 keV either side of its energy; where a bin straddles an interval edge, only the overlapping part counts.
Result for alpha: 14.8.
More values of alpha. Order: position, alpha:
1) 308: 14.6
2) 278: 15.3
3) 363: 10.6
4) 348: 11.4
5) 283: 15.2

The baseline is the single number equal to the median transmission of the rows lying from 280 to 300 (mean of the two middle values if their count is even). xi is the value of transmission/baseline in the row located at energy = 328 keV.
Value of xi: 0.44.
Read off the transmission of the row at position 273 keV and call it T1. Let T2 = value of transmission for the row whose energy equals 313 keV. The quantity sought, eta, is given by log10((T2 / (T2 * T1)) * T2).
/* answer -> -0.03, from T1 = 234.2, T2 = 220.3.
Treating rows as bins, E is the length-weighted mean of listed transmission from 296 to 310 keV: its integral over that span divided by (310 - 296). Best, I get 217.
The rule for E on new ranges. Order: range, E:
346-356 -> 117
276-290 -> 230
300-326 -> 185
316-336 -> 119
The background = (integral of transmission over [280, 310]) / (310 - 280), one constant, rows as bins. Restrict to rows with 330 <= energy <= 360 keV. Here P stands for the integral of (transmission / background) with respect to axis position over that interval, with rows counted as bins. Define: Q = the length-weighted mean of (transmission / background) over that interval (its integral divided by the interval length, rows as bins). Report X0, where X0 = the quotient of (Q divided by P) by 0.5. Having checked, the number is 0.07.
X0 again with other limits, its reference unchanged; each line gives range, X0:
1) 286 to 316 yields 0.07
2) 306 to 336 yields 0.07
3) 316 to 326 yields 0.20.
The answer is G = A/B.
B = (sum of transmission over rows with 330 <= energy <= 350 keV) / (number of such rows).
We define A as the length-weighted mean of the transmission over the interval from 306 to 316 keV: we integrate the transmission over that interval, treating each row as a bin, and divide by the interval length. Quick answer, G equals 1.8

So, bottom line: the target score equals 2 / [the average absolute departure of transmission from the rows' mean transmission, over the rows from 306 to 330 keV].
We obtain 0.05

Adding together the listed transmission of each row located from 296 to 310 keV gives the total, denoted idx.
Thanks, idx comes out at 651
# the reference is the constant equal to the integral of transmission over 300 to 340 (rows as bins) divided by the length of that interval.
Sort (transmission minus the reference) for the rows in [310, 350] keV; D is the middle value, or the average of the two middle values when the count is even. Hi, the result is -32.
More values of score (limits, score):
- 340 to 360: 0.13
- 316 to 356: 0.15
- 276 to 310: 0.30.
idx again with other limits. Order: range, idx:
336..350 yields 385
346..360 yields 331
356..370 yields 355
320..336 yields 325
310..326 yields 497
